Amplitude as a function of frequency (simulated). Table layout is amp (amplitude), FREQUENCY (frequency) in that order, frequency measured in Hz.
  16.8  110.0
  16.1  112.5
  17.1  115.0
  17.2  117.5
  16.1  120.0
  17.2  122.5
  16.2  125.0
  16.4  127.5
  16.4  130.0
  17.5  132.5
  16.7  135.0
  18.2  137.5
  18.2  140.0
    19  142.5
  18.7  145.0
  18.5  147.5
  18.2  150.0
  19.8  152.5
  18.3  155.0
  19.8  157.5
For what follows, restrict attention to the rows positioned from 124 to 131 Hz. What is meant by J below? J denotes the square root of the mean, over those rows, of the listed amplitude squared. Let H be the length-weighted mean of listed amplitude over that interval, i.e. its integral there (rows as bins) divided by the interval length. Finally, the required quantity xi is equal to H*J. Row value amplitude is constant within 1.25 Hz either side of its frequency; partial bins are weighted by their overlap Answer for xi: 267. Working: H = 16.3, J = 16.3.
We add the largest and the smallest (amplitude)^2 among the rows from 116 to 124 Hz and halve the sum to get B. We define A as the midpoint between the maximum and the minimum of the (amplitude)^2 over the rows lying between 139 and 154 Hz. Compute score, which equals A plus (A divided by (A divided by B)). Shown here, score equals 639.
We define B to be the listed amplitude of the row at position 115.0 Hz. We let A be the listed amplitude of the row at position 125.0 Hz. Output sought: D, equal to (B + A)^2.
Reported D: 1109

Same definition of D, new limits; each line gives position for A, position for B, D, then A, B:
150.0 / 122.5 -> 1253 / 18.2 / 17.2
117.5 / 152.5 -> 1369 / 17.2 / 19.8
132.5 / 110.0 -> 1176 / 17.5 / 16.8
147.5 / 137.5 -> 1347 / 18.5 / 18.2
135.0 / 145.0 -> 1253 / 16.7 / 18.7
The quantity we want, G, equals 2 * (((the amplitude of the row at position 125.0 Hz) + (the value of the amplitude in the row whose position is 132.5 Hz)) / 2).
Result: 33.7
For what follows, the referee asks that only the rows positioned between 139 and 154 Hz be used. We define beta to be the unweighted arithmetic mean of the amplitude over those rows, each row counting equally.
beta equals 18.73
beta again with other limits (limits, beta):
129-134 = 16.95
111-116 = 16.60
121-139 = 16.94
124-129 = 16.30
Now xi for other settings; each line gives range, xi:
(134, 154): 340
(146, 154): 355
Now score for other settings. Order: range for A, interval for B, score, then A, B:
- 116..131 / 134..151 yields 597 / 278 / 320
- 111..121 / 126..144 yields 593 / 278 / 315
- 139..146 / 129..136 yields 634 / 346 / 288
